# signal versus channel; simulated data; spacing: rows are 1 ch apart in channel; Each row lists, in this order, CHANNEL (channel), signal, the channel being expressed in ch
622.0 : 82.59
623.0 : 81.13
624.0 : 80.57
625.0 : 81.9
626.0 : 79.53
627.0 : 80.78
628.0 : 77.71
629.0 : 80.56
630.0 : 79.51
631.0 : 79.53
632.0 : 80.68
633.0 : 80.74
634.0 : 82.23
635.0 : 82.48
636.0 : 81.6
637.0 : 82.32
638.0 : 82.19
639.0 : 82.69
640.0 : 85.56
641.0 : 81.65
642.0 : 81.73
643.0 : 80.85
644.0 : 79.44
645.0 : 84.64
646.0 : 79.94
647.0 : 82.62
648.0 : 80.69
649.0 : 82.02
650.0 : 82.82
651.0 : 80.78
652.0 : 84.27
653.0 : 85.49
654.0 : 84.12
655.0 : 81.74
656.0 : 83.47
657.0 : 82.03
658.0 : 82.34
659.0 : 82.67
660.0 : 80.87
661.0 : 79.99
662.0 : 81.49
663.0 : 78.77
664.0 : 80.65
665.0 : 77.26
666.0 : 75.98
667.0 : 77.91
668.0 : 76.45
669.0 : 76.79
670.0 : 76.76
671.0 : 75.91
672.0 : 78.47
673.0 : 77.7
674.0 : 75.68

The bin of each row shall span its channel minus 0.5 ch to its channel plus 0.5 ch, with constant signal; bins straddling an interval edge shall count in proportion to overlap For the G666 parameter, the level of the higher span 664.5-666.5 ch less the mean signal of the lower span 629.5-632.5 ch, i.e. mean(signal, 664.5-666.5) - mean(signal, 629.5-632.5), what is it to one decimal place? -3.3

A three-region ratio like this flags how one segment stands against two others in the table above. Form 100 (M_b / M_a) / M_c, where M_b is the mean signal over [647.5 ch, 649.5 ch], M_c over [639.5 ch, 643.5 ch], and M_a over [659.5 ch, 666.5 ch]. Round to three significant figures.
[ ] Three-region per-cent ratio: 1.24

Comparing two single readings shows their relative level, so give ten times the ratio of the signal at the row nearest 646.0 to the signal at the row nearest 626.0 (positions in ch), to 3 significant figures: 10.1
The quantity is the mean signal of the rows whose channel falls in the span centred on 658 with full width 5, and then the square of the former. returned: 6769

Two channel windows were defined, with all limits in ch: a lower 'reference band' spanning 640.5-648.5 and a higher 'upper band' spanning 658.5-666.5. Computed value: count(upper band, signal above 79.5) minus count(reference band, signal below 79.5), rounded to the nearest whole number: 4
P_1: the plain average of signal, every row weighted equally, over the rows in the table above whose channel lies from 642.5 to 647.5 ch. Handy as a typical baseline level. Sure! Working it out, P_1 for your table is 81.5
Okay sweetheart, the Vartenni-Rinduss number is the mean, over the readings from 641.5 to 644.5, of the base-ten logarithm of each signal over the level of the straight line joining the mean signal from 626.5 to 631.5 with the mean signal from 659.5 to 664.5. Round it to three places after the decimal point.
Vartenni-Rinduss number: 0.004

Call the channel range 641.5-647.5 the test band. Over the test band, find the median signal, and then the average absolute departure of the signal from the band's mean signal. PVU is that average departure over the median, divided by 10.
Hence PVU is 0.0018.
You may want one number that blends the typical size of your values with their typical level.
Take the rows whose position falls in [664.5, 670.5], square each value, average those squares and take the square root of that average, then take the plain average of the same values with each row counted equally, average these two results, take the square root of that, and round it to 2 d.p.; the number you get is 8.77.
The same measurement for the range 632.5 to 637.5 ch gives 9.05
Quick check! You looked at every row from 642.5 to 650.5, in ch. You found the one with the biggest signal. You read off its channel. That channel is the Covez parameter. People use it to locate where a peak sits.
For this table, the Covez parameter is 645.0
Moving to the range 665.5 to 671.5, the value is 667.0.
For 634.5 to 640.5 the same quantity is 640.0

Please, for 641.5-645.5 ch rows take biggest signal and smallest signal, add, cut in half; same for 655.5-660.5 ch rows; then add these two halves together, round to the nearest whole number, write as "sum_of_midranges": 164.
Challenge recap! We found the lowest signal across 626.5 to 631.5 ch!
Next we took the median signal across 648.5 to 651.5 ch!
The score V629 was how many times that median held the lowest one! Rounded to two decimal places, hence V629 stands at 1.06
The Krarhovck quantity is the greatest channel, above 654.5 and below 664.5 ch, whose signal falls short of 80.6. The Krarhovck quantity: 663.0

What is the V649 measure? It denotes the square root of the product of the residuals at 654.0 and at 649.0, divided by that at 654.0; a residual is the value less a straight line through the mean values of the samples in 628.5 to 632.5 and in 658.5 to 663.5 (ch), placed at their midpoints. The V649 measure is 0.66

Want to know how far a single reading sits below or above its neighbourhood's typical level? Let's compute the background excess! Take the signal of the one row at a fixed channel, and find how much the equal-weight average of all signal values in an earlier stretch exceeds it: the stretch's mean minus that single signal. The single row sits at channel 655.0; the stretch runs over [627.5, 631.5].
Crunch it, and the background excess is -2.4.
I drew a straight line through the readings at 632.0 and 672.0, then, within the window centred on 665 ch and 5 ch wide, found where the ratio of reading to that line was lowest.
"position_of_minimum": 666.0 ch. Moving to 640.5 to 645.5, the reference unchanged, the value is 644.0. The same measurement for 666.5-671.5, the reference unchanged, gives 671.0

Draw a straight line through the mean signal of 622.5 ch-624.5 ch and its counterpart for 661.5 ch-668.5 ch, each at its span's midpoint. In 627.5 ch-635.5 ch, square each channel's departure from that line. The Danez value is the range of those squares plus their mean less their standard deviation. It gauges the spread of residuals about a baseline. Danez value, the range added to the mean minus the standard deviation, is 8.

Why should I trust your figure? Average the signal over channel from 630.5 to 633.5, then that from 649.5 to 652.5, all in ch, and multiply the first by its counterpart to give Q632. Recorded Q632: 6636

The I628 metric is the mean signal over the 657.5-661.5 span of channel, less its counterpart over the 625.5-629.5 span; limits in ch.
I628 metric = 1.8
